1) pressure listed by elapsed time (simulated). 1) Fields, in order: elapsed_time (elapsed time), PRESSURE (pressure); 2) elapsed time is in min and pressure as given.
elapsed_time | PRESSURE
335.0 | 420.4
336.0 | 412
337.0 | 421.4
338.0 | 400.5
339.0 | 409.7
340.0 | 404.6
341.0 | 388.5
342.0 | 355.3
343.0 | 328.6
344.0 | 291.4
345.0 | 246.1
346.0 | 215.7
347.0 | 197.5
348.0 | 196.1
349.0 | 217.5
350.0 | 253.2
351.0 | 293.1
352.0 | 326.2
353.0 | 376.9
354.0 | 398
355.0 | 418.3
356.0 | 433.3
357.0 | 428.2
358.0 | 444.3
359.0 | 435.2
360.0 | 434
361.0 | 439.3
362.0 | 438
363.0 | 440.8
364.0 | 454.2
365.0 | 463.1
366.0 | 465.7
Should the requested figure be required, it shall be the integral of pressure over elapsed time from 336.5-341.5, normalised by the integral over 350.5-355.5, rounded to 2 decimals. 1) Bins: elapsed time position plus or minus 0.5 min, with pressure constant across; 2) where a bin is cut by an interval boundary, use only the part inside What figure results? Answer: 1.12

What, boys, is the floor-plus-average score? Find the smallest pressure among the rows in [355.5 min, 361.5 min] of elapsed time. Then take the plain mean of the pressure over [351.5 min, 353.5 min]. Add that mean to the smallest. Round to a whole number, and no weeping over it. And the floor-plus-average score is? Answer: 780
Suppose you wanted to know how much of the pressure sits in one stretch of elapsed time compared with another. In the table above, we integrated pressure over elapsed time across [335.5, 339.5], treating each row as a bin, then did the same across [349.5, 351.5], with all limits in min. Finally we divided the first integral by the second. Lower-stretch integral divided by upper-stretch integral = 3.0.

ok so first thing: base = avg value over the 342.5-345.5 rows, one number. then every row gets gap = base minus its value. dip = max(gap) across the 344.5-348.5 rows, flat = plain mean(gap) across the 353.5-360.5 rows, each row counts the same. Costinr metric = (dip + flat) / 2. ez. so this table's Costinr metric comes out -23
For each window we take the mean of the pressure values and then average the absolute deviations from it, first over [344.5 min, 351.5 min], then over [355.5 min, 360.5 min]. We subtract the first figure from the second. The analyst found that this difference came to -24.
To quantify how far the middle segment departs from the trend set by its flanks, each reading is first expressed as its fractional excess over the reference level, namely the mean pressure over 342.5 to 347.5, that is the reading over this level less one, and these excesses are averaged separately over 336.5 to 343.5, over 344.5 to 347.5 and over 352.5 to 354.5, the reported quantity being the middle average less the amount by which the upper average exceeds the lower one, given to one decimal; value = -0.1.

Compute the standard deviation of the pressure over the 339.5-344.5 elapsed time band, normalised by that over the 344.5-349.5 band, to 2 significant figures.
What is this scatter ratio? 2.3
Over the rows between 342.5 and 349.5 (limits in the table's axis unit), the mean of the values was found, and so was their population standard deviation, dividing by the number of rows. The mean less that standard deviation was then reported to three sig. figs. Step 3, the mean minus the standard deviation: 195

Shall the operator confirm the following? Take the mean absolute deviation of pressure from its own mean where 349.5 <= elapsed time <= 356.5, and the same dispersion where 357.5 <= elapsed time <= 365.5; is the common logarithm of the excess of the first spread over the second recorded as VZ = 1.69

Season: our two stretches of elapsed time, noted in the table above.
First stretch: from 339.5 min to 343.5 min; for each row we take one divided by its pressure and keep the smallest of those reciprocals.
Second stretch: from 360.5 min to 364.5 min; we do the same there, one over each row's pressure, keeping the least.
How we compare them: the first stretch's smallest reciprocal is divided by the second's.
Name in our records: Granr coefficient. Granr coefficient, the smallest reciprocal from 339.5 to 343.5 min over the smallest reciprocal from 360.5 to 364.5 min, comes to 1.12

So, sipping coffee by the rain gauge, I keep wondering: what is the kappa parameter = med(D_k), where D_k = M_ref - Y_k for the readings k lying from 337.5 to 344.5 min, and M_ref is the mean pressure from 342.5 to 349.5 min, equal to -147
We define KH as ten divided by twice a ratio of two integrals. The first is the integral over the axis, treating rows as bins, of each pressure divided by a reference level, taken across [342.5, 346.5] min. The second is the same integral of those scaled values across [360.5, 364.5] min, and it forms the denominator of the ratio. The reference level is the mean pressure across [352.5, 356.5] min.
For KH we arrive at 8.2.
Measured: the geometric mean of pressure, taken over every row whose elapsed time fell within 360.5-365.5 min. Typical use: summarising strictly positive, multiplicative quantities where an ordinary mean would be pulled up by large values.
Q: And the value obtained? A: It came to 447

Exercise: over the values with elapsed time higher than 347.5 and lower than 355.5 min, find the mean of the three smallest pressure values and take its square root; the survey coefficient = 15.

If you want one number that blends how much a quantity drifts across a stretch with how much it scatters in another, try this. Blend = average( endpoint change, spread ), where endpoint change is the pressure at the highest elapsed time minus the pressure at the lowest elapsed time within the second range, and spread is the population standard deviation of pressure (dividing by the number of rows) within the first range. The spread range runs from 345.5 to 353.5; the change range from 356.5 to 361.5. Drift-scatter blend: 37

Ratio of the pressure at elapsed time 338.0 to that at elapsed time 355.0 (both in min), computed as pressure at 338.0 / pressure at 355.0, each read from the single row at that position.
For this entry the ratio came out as 0.96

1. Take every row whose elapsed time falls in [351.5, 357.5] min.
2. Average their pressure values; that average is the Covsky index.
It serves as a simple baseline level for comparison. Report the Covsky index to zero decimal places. 397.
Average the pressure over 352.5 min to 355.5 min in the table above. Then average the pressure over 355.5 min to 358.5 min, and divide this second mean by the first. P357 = 1.1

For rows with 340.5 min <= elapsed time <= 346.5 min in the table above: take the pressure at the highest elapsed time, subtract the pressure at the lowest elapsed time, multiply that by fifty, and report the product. -8640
